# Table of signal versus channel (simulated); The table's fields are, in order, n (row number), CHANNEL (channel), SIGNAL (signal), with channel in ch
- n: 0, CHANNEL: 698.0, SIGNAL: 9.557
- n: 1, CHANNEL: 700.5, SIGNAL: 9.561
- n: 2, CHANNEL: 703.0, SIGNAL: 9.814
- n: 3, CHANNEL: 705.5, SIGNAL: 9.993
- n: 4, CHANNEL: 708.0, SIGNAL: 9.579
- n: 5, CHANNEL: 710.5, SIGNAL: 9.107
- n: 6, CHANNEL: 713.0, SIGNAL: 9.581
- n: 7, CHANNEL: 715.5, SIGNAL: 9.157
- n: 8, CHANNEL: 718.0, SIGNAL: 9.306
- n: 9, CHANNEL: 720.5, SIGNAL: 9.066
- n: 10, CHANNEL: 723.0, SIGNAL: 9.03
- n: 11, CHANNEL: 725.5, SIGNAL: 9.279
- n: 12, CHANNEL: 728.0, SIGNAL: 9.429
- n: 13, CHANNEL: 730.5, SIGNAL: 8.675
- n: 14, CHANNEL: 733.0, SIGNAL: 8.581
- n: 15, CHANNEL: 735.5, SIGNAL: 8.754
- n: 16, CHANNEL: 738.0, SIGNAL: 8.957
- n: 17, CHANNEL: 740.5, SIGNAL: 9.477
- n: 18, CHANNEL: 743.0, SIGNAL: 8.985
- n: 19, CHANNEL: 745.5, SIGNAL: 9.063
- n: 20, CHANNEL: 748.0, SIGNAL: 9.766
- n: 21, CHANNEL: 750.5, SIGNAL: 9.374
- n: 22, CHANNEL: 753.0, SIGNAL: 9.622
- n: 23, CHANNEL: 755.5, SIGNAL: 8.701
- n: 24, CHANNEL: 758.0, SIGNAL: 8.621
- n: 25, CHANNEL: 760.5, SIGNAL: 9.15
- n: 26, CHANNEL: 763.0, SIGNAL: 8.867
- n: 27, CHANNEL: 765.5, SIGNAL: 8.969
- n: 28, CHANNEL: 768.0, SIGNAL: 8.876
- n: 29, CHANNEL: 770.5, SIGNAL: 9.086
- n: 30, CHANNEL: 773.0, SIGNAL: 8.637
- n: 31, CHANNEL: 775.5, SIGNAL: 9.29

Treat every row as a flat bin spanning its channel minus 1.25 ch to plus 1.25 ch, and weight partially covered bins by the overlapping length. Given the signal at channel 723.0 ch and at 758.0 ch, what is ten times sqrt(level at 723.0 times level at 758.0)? 88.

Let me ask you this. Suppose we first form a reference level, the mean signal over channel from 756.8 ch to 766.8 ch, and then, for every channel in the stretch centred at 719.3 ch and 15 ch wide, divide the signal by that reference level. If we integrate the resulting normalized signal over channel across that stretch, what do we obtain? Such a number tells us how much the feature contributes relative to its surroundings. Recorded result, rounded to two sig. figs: 16 ch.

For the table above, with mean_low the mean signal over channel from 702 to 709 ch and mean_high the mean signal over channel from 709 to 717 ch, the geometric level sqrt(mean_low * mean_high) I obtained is 9.54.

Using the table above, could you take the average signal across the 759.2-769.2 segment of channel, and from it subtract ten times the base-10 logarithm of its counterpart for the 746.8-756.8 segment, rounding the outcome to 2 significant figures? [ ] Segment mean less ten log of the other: -0.75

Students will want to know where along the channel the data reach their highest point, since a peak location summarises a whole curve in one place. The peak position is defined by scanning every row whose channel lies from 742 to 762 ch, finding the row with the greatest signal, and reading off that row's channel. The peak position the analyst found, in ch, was 748.0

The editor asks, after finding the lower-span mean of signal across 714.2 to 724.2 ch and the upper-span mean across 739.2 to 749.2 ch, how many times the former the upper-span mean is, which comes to 1.02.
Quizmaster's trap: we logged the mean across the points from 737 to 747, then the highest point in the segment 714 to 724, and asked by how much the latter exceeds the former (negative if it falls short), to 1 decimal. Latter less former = 0.2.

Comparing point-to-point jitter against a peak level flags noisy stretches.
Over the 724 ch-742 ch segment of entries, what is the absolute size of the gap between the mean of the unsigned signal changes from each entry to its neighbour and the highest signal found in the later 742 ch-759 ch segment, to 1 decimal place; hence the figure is 9.5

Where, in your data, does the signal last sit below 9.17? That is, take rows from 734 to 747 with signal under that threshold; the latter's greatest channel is 745.5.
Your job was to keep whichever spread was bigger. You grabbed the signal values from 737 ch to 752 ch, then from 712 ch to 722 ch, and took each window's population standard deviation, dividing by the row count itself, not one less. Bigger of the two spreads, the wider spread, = 0.295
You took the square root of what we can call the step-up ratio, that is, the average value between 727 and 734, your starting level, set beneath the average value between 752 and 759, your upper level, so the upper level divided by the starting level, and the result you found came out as 1.00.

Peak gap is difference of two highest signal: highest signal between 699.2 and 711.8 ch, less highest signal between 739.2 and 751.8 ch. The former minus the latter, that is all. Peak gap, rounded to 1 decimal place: 0.2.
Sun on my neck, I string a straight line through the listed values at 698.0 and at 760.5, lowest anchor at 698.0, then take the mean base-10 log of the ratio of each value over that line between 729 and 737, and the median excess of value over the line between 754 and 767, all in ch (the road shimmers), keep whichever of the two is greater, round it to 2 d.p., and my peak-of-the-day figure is -0.03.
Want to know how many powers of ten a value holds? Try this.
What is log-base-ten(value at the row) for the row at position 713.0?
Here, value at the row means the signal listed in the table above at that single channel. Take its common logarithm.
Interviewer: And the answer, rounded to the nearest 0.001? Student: 0.981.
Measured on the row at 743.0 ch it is 0.954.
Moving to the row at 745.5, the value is 0.957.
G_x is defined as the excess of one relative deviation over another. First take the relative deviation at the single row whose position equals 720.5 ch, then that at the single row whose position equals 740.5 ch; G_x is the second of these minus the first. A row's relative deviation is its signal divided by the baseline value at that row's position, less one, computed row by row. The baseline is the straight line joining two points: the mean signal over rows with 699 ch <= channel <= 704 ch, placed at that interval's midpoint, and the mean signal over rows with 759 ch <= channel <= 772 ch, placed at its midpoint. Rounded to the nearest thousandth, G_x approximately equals 0.067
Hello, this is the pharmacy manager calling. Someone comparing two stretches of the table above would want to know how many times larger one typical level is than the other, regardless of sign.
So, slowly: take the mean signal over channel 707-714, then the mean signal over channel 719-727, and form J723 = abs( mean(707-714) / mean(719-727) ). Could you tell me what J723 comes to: 1.03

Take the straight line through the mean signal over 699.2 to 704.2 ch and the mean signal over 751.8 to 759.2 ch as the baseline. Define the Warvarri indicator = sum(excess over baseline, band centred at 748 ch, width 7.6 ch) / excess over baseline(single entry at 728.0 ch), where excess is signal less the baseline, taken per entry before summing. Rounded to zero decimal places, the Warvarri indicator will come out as 11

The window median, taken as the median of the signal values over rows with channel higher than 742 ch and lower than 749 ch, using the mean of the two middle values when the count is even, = 9.06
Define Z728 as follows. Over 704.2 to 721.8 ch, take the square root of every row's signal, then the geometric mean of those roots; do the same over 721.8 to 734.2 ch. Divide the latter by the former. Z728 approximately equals 0.98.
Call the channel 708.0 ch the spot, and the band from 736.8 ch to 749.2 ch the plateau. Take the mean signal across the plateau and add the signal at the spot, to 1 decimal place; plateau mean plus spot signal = 18.8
